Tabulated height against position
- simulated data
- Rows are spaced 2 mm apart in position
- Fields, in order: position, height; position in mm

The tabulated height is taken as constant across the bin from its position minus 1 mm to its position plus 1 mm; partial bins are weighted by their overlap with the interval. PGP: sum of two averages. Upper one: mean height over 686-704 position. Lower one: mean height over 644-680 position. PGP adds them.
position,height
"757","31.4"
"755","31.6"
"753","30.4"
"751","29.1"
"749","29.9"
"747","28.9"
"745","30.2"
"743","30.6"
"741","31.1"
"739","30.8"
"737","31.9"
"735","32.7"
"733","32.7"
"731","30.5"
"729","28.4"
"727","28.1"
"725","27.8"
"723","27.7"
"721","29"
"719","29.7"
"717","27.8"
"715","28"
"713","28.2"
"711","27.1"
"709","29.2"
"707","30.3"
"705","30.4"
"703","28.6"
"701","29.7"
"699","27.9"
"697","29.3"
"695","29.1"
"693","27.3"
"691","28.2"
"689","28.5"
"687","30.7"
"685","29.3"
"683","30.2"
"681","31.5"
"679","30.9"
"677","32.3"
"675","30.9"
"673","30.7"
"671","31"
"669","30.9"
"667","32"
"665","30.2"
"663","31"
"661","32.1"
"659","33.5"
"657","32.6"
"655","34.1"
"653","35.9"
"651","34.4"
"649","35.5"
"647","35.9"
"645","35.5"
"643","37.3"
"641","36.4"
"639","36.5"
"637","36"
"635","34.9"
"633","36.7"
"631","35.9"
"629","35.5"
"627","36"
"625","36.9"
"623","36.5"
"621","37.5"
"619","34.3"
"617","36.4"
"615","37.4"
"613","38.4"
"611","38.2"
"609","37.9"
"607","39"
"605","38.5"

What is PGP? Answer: 62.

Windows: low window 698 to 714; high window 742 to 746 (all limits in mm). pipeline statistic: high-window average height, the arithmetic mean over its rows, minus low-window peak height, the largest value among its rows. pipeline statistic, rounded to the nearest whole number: 0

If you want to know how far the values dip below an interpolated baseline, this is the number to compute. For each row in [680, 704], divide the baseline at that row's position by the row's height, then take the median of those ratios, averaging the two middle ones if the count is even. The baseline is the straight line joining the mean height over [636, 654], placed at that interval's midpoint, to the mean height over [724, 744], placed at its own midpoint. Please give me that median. 1.130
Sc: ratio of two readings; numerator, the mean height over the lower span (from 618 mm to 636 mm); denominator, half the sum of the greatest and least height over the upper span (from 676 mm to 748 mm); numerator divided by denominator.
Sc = 1.20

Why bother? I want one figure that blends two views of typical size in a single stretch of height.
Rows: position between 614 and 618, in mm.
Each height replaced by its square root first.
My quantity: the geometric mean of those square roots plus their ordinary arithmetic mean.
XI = 12.1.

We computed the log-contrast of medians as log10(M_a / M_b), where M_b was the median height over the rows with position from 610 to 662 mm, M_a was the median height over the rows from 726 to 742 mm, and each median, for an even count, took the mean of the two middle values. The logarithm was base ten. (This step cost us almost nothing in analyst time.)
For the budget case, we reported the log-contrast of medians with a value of -0.07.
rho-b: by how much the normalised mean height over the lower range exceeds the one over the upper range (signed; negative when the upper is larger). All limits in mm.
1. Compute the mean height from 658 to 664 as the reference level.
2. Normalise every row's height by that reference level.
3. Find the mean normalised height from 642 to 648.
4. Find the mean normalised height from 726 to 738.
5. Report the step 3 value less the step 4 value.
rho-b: 0.17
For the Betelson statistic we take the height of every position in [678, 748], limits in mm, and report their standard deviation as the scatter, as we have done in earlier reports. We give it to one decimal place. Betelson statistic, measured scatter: 1.5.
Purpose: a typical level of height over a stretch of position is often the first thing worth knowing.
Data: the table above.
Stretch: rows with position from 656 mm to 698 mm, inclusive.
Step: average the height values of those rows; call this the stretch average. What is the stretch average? 30.6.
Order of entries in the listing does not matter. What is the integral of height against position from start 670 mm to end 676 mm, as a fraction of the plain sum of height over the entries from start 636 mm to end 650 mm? 0.73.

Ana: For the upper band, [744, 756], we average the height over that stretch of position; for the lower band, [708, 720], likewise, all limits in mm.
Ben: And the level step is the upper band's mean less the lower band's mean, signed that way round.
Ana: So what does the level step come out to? 2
